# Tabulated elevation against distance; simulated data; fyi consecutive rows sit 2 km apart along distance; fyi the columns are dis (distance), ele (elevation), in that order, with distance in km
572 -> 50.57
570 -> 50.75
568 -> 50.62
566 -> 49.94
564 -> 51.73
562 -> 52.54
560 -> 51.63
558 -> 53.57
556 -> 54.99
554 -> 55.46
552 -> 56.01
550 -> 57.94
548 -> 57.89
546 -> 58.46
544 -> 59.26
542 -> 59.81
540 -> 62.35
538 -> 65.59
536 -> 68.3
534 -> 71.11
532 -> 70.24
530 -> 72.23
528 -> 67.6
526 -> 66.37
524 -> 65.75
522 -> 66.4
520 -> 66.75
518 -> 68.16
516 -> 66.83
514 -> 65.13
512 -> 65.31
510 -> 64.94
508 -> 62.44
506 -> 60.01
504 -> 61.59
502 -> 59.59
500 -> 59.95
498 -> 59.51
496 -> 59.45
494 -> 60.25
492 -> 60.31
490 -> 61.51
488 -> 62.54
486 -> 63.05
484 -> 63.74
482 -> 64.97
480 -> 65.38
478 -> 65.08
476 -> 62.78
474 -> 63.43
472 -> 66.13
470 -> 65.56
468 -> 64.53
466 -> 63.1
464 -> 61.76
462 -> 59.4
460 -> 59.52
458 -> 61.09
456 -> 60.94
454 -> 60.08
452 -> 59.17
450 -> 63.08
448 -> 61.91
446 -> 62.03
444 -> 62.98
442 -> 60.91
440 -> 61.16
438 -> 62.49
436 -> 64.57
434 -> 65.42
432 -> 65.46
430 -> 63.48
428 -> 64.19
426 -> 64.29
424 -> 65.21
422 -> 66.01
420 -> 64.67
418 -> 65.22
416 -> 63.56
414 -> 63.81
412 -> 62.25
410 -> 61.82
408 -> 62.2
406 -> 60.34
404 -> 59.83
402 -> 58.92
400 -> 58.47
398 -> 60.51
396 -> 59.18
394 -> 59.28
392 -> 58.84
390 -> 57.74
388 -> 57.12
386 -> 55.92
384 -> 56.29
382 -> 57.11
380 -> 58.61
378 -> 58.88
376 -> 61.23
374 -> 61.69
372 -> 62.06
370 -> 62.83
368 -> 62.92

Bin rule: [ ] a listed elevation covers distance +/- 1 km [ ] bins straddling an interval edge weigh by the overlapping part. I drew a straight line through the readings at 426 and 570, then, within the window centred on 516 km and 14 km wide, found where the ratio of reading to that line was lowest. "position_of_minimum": 510 km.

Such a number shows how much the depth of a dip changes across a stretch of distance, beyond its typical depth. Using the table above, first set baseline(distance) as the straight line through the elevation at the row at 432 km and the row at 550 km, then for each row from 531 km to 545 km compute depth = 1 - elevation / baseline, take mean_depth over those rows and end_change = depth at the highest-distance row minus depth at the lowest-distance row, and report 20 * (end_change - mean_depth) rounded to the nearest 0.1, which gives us 5.7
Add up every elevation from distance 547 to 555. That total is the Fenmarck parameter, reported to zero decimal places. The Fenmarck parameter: 227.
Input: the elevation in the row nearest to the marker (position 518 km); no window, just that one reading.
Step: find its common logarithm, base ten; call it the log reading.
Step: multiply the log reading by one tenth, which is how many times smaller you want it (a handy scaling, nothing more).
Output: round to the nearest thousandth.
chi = 0.183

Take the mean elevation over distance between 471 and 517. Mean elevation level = 63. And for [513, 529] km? 67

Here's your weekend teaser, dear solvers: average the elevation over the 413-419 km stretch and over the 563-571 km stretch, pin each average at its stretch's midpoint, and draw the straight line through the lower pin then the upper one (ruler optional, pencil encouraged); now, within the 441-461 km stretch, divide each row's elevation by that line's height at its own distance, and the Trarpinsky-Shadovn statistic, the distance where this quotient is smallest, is 452 km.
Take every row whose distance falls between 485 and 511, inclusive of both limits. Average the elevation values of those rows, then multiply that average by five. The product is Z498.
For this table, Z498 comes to 306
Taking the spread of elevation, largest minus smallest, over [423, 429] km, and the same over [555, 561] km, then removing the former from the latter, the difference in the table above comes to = 2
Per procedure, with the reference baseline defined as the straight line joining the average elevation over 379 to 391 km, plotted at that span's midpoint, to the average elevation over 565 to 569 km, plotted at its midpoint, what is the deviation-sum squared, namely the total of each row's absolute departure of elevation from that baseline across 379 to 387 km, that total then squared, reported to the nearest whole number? 12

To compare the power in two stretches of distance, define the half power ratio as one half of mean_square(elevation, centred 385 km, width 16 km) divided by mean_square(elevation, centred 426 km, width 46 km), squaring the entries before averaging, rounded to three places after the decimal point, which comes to 0.415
